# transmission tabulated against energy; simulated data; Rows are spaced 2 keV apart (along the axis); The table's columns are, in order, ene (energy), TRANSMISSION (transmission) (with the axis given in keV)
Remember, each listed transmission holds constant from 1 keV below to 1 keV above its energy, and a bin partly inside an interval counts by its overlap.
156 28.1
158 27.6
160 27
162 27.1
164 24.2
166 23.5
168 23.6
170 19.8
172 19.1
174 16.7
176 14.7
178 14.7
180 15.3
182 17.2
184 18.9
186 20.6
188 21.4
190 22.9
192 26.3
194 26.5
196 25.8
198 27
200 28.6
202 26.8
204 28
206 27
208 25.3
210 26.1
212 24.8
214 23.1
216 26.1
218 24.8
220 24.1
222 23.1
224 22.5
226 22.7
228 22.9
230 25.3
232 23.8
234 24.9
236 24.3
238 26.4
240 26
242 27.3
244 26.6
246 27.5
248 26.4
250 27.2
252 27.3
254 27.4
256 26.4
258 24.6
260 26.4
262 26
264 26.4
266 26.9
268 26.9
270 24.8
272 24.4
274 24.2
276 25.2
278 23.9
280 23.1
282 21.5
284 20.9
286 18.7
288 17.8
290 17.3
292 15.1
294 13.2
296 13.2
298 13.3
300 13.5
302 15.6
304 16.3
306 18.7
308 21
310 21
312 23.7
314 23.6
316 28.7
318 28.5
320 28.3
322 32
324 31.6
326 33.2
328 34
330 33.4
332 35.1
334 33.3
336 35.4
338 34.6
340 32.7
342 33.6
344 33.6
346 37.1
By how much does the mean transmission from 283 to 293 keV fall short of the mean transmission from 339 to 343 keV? 15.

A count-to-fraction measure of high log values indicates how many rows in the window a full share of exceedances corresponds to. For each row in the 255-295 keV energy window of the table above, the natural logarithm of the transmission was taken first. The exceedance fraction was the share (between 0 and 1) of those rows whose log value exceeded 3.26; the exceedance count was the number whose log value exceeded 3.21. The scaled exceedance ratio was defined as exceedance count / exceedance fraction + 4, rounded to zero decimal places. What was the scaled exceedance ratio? 36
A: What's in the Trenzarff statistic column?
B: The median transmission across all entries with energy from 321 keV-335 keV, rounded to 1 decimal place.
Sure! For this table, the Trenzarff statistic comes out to 33.3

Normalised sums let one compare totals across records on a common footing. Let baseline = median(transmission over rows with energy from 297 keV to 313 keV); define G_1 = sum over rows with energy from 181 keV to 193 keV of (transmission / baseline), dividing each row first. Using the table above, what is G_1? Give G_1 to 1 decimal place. 7.3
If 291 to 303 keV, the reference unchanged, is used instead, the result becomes 4.8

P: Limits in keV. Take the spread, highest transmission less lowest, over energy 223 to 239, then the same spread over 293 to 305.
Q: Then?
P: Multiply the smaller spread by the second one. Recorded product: 10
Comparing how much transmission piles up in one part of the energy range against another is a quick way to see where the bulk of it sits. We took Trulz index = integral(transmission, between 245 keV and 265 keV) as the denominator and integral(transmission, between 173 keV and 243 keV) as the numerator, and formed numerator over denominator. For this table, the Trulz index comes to 3.1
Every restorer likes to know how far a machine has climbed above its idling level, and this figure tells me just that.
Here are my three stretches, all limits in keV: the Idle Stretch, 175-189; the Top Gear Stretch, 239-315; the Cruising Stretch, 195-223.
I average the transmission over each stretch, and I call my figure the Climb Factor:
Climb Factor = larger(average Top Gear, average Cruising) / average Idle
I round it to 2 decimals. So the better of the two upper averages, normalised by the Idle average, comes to 1.47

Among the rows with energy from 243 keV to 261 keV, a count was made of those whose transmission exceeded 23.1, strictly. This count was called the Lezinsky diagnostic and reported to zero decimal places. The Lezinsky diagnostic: 9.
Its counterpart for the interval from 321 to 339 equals 9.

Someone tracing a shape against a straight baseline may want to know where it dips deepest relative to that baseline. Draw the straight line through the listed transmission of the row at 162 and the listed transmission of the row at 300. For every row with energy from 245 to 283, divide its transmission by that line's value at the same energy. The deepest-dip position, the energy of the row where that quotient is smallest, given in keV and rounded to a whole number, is 258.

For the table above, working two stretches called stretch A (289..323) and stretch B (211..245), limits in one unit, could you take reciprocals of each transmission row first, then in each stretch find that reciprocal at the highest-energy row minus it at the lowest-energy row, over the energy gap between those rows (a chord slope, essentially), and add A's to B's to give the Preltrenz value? -0.0009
